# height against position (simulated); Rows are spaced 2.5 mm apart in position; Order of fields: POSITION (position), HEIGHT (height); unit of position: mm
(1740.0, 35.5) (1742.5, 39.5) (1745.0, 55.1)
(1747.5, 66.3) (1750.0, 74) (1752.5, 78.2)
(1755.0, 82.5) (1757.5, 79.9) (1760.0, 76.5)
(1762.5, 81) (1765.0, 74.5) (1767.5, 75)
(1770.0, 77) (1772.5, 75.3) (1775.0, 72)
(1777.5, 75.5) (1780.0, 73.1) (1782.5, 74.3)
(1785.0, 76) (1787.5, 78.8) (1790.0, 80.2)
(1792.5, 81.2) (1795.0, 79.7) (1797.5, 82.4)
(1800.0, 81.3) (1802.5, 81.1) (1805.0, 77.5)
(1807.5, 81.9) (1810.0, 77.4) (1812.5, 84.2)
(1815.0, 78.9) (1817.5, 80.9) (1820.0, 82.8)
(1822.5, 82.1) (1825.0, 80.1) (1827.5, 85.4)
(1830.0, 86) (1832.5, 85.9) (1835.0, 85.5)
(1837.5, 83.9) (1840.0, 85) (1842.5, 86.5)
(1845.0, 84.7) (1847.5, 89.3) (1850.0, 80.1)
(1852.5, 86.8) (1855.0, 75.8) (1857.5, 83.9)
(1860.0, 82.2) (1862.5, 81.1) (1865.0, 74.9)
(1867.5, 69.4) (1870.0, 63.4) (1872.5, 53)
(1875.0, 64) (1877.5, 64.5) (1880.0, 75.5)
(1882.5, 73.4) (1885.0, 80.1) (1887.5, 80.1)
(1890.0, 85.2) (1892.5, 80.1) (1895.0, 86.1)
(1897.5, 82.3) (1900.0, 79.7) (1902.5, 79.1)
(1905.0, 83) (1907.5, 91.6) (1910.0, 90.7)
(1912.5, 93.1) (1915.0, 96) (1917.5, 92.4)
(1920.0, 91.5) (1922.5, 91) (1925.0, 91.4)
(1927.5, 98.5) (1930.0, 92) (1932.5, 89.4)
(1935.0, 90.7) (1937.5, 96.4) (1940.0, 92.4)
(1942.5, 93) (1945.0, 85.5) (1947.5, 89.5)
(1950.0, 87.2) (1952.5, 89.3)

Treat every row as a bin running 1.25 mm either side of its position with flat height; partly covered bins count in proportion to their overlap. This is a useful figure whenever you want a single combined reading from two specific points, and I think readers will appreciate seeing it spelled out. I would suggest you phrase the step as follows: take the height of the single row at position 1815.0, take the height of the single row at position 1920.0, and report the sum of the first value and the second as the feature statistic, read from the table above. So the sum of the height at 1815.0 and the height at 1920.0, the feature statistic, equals 170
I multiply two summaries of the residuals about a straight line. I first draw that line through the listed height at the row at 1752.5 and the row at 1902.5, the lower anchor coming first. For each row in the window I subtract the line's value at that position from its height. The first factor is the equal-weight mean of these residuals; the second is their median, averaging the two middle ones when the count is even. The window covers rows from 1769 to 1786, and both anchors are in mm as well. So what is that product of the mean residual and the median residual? 11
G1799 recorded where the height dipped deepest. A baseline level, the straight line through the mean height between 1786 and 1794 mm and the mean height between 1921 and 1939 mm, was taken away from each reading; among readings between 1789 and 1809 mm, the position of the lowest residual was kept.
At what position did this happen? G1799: 1805.0 mm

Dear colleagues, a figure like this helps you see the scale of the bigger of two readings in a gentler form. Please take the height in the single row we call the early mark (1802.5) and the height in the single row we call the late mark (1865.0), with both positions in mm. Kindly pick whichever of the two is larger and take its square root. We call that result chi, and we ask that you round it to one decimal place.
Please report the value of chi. 9.0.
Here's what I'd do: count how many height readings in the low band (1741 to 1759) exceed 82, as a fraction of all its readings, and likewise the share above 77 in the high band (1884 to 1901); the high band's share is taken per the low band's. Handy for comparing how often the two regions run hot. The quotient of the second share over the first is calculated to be 7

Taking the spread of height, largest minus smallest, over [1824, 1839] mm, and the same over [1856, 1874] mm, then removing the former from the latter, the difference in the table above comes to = 25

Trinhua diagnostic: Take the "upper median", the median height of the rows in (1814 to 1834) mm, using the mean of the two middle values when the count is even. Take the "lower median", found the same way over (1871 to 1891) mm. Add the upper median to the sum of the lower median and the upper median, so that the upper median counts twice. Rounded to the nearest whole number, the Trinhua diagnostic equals 239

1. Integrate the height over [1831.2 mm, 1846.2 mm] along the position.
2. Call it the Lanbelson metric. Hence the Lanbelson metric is 1279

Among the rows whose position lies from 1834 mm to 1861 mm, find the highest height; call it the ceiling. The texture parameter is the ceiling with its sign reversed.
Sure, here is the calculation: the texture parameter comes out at -89.3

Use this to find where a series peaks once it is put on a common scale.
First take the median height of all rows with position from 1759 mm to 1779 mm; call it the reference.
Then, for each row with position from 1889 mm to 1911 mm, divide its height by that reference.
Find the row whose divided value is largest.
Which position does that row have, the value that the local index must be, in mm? 1907.5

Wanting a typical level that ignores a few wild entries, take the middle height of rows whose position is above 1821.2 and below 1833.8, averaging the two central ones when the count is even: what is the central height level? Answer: 85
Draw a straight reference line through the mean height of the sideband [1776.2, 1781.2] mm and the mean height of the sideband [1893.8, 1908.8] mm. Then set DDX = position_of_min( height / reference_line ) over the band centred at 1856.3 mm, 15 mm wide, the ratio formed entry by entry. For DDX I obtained 1855.0 mm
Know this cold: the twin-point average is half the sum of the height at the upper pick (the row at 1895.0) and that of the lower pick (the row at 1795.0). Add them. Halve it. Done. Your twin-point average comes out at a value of 83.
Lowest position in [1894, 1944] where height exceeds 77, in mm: 1895.0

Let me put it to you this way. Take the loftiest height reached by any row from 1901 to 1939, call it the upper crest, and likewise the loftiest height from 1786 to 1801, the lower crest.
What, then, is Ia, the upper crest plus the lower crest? 181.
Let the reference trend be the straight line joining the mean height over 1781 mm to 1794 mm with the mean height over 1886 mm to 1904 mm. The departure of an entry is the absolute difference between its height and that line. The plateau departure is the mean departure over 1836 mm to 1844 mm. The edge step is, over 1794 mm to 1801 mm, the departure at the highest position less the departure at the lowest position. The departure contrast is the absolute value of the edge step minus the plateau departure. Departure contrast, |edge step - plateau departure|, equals 3.8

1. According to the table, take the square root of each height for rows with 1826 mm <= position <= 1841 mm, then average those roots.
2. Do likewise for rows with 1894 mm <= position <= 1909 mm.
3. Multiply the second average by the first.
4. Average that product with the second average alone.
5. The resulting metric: 46.8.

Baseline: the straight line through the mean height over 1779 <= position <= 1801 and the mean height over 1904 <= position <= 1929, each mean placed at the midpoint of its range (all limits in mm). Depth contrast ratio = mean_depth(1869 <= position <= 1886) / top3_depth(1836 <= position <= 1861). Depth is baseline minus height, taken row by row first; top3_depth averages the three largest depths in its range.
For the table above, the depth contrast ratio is 3.3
